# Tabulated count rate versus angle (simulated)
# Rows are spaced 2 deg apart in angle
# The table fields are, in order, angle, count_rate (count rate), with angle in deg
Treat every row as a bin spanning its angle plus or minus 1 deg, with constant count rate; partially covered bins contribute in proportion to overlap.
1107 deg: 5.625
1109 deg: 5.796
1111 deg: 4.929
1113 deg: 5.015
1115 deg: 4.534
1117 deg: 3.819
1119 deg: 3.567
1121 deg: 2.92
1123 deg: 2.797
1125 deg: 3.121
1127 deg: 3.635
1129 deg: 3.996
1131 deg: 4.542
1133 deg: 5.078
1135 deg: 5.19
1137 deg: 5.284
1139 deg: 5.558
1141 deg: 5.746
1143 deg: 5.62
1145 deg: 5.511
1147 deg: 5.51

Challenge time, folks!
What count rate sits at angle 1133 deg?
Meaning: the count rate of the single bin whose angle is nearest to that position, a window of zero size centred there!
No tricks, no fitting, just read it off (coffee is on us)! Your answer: 5.078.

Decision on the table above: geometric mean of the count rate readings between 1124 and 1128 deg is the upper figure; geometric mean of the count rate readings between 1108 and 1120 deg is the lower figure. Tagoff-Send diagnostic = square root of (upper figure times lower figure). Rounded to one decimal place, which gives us 3.9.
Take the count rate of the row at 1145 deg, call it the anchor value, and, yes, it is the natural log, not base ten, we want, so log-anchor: 1.71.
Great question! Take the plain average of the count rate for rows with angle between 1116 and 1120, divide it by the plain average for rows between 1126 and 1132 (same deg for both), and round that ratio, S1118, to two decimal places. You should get 0.91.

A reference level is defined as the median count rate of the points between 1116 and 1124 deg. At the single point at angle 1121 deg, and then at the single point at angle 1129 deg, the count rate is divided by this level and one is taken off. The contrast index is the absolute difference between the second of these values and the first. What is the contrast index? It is 0.33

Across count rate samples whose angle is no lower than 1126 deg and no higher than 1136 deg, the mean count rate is 4.5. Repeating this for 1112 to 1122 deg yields 4.0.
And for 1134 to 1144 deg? 5.5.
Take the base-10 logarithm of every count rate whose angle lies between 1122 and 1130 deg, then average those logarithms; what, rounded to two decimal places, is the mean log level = 0.53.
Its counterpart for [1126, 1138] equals 0.66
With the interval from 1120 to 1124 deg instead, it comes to 0.46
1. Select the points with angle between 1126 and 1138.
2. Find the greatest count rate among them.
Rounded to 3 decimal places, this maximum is 5.284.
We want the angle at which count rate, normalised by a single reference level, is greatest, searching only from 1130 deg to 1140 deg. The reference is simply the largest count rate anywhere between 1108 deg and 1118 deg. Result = 1139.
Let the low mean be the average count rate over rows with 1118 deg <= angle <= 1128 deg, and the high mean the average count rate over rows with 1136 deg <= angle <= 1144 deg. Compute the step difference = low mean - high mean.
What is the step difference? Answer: -2.3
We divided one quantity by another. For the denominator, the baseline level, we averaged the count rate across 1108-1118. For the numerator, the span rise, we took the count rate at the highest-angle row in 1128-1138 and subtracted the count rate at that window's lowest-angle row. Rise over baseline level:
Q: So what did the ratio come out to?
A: 0.27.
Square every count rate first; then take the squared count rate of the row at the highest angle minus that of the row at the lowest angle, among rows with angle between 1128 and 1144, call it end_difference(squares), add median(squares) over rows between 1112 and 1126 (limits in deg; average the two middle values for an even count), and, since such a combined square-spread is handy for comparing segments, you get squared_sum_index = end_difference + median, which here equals 28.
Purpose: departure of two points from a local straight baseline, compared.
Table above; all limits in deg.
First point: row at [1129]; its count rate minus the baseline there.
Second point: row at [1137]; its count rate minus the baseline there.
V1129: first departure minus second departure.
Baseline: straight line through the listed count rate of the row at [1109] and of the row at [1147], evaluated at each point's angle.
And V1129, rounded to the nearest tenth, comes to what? -1.3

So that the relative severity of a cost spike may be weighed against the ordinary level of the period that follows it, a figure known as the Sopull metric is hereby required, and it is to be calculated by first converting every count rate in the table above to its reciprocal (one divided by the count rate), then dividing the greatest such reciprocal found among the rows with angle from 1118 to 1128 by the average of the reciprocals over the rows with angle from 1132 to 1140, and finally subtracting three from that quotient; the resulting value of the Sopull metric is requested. -1.12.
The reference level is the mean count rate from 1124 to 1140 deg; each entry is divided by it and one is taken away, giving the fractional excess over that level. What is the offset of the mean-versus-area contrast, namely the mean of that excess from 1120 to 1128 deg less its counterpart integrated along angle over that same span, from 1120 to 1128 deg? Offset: 2.2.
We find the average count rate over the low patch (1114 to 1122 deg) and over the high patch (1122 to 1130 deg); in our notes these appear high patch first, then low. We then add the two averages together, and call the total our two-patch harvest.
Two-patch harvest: 7.1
